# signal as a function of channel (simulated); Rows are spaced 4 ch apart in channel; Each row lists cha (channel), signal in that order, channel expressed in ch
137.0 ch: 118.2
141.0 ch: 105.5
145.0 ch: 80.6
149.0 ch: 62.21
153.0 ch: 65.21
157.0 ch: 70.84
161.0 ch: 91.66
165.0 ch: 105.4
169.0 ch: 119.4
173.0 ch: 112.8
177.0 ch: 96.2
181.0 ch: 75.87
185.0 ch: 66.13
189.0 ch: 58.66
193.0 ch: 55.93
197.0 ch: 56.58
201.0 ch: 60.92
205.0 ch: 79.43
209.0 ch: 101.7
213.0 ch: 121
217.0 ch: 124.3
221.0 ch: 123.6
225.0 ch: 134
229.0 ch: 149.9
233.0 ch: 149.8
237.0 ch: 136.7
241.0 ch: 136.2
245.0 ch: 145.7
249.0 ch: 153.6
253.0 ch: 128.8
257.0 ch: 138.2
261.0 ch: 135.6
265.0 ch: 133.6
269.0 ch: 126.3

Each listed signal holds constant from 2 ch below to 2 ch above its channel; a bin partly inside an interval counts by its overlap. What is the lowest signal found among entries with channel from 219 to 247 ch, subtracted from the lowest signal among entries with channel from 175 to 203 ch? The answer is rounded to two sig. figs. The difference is -68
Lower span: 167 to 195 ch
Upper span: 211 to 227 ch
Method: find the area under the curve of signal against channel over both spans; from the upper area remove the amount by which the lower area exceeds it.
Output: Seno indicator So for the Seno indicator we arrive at 1683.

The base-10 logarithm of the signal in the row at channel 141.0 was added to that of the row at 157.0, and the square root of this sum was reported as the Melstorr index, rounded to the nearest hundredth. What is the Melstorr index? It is 1.97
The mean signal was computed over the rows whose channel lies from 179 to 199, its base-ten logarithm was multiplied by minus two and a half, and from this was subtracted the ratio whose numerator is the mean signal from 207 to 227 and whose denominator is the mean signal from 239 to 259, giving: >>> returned -5.4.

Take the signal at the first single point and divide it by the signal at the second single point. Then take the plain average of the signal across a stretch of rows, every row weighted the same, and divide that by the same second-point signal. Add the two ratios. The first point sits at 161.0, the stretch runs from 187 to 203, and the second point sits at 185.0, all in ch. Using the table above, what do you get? 2.3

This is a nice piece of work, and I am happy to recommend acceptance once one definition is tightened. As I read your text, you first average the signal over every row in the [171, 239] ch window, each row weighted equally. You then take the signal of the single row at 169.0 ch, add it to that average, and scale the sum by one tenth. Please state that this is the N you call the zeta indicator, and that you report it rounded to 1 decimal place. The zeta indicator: 22.0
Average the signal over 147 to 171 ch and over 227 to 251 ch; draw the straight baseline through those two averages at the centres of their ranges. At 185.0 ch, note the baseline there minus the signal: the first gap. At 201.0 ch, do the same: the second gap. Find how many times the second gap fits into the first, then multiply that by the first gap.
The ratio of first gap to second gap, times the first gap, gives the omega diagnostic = 27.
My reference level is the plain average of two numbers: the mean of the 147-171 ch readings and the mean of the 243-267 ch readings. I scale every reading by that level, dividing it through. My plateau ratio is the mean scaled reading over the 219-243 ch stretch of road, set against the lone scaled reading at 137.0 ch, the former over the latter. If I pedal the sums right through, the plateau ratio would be 1.17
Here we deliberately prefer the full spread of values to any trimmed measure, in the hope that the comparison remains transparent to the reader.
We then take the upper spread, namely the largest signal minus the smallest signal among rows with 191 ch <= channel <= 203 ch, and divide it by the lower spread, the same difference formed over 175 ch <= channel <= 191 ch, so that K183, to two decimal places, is 0.13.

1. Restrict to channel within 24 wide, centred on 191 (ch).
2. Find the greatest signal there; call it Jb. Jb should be 75.87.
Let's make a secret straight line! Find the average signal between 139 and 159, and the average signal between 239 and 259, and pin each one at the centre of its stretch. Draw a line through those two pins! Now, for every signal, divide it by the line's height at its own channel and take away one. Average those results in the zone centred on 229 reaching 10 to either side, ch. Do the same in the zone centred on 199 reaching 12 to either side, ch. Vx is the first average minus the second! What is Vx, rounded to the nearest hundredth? 0.46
